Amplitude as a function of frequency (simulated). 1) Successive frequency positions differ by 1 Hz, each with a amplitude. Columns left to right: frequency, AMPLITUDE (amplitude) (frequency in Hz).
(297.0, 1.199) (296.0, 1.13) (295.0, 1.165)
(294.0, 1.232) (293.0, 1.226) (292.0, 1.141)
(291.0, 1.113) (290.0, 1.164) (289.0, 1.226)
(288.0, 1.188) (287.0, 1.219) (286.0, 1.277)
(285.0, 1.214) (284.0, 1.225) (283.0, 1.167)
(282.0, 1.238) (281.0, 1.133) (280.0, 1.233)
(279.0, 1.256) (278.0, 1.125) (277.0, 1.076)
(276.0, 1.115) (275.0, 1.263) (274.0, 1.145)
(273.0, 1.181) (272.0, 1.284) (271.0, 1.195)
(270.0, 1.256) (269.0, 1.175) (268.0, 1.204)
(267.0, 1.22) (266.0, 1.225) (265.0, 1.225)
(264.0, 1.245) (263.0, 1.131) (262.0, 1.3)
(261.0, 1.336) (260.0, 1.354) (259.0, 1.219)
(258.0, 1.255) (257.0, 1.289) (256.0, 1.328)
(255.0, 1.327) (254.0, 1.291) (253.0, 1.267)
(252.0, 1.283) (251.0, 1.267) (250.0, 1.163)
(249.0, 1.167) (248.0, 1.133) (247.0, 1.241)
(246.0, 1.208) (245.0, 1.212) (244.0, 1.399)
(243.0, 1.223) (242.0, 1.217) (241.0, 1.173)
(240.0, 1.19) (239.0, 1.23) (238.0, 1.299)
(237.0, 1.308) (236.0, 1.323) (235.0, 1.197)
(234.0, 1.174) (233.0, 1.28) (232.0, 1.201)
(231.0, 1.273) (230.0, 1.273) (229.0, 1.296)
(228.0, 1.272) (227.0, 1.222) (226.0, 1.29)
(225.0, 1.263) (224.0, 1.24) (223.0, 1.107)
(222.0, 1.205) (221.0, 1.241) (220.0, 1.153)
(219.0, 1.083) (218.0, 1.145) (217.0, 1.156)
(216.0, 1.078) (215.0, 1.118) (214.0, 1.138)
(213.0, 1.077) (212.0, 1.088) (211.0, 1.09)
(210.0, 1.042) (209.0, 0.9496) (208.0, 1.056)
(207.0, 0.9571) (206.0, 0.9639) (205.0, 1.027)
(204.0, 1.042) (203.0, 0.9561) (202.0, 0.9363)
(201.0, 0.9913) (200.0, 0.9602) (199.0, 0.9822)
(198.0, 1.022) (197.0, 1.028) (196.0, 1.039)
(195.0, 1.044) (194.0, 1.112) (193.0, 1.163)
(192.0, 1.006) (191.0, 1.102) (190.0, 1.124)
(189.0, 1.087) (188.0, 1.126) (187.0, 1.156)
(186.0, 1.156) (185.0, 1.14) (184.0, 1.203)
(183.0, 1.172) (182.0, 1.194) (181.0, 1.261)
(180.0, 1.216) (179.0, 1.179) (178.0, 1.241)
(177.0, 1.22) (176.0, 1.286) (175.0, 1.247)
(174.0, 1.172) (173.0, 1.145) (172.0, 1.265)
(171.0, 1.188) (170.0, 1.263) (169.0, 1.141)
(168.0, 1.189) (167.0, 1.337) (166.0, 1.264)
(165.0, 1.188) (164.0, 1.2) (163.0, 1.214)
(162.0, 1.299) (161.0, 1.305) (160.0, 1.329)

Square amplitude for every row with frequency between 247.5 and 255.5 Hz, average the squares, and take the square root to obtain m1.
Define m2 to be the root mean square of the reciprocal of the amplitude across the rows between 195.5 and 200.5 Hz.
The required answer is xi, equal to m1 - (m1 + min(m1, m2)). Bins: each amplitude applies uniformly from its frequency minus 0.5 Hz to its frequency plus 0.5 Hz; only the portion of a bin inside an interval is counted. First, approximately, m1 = 1.24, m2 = 0.995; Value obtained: -0.995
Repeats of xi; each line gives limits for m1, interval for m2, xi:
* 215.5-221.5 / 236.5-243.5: -0.812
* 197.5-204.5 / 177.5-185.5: -0.834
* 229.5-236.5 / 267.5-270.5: -0.826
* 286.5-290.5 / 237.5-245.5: -0.808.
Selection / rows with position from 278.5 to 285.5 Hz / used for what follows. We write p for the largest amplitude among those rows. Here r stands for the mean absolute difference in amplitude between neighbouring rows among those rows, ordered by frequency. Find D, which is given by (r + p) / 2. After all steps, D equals 0.66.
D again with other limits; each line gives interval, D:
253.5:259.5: 0.68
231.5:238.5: 0.69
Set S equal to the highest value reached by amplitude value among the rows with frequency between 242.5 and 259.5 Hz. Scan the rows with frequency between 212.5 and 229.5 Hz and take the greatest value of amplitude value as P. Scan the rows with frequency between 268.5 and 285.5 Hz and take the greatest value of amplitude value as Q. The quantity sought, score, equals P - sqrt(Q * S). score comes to -0.04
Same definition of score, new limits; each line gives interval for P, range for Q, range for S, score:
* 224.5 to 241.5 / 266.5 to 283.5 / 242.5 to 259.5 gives -0.02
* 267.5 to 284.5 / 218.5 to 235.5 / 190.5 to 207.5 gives 0.06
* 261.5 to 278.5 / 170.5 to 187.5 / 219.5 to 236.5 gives 0.00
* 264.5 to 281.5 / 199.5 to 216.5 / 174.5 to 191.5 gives 0.07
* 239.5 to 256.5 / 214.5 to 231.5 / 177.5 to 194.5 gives 0.12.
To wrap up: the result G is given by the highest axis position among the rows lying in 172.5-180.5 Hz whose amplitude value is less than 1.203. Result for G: 179.0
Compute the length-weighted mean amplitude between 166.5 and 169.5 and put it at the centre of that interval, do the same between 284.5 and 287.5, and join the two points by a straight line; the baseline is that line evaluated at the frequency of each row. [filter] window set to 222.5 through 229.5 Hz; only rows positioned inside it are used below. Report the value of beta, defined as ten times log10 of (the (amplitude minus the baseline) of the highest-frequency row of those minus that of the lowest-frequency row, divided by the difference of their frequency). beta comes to -15.0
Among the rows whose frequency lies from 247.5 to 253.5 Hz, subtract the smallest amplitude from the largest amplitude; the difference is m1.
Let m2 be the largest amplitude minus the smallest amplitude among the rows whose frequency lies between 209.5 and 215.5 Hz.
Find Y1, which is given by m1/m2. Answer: 1.6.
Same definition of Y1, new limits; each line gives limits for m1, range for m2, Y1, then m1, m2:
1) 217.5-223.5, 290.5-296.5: 1.3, 0.16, 0.119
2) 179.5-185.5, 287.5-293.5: 1.1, 0.12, 0.113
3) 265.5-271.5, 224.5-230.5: 1.1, 0.08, 0.074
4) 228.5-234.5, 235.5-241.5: 0.8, 0.12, 0.150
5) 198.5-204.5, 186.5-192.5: 0.7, 0.11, 0.150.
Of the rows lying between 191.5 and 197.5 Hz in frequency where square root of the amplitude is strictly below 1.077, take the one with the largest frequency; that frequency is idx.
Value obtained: 197.0 Hz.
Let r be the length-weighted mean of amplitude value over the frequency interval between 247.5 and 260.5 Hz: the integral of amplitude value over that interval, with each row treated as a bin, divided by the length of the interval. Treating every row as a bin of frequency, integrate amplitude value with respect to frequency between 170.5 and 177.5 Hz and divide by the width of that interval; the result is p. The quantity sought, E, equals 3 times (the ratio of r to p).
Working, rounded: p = 1.22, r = 1.257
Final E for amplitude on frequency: 3.10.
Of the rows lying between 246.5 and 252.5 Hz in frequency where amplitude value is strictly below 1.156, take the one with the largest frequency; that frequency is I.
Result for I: 248.0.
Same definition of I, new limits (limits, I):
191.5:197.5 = 197.0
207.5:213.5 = 213.0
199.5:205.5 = 205.0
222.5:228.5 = 223.0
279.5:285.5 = 281.0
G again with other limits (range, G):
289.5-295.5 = 295.0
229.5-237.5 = 235.0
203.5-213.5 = 213.0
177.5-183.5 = 183.0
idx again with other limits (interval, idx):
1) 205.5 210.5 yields 210.0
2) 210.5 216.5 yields 216.0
